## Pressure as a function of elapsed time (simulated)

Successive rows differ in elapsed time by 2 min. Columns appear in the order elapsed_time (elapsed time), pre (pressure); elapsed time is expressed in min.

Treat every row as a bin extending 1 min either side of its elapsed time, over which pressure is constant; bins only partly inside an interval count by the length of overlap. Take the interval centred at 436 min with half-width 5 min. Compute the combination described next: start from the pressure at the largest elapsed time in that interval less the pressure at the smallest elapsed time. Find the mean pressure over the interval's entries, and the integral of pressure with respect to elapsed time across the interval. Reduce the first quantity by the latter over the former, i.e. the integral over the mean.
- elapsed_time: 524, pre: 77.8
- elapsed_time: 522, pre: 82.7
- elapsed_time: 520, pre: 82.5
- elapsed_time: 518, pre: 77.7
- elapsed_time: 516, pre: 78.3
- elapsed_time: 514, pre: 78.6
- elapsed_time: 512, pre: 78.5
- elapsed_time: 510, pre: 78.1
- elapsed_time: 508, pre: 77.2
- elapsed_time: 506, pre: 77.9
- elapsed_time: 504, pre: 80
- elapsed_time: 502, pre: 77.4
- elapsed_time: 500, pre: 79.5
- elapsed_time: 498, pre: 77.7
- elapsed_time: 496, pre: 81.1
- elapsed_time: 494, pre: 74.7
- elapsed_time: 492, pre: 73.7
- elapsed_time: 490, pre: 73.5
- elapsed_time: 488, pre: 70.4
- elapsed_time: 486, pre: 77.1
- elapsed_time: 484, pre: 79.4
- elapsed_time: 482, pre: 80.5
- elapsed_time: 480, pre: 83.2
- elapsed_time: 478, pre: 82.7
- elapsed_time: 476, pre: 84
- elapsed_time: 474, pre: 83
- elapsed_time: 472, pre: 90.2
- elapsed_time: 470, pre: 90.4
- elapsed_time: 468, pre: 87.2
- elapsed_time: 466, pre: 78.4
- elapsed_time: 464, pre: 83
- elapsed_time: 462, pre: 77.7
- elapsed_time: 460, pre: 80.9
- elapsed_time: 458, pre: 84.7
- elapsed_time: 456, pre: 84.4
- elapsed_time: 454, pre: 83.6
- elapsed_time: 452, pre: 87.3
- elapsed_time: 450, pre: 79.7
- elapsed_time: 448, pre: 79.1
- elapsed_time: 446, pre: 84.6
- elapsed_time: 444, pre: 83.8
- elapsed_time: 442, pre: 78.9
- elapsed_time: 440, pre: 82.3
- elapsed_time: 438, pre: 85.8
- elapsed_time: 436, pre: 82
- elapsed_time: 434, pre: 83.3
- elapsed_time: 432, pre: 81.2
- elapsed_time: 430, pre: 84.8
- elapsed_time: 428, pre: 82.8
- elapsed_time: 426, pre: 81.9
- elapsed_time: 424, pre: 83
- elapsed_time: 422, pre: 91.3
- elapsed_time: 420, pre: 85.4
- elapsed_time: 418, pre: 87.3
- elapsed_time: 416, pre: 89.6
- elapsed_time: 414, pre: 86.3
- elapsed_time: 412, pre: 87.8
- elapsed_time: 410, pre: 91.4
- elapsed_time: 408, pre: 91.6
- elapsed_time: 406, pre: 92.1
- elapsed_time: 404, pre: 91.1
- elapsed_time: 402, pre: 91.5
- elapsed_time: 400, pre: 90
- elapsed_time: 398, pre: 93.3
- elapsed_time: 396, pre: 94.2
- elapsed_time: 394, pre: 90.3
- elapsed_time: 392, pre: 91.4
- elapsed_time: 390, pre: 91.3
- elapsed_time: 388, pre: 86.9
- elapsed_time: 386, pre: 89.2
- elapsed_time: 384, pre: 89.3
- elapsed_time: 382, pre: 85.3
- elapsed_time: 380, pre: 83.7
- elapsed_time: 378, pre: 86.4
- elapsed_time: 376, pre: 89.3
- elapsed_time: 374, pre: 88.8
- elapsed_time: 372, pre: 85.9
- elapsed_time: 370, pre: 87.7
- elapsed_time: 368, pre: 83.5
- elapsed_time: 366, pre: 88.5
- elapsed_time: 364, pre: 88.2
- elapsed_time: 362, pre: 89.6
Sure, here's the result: -8.9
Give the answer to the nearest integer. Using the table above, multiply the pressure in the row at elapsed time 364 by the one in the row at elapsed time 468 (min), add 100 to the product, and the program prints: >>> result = 7791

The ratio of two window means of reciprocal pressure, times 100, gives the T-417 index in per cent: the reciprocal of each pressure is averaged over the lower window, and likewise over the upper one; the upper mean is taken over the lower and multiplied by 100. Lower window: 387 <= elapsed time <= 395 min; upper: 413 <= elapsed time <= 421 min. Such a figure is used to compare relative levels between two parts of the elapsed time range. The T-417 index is 103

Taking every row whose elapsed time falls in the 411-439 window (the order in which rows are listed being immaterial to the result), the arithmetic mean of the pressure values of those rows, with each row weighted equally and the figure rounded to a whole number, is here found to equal 85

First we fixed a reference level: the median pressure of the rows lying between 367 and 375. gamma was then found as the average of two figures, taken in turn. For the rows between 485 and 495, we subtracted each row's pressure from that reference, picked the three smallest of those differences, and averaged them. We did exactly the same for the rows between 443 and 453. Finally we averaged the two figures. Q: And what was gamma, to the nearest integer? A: 7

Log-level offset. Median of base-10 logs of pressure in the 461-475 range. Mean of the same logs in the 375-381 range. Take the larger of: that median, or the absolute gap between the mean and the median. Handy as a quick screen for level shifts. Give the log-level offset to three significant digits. 1.92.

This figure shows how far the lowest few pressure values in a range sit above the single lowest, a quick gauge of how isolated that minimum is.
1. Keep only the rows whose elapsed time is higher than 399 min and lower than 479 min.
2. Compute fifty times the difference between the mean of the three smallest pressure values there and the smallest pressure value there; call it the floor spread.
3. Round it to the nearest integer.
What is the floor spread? 32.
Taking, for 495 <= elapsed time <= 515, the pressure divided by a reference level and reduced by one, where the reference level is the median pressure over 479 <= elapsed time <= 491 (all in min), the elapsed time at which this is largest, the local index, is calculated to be 496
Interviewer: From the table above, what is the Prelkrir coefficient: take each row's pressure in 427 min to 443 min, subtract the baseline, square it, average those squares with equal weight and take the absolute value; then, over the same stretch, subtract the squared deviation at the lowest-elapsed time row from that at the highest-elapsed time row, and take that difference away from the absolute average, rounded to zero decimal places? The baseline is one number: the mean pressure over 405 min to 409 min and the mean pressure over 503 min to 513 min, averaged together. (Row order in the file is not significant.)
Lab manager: -23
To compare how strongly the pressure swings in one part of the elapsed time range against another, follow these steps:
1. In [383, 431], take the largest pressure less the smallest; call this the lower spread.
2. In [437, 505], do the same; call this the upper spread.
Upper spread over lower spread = 1.6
